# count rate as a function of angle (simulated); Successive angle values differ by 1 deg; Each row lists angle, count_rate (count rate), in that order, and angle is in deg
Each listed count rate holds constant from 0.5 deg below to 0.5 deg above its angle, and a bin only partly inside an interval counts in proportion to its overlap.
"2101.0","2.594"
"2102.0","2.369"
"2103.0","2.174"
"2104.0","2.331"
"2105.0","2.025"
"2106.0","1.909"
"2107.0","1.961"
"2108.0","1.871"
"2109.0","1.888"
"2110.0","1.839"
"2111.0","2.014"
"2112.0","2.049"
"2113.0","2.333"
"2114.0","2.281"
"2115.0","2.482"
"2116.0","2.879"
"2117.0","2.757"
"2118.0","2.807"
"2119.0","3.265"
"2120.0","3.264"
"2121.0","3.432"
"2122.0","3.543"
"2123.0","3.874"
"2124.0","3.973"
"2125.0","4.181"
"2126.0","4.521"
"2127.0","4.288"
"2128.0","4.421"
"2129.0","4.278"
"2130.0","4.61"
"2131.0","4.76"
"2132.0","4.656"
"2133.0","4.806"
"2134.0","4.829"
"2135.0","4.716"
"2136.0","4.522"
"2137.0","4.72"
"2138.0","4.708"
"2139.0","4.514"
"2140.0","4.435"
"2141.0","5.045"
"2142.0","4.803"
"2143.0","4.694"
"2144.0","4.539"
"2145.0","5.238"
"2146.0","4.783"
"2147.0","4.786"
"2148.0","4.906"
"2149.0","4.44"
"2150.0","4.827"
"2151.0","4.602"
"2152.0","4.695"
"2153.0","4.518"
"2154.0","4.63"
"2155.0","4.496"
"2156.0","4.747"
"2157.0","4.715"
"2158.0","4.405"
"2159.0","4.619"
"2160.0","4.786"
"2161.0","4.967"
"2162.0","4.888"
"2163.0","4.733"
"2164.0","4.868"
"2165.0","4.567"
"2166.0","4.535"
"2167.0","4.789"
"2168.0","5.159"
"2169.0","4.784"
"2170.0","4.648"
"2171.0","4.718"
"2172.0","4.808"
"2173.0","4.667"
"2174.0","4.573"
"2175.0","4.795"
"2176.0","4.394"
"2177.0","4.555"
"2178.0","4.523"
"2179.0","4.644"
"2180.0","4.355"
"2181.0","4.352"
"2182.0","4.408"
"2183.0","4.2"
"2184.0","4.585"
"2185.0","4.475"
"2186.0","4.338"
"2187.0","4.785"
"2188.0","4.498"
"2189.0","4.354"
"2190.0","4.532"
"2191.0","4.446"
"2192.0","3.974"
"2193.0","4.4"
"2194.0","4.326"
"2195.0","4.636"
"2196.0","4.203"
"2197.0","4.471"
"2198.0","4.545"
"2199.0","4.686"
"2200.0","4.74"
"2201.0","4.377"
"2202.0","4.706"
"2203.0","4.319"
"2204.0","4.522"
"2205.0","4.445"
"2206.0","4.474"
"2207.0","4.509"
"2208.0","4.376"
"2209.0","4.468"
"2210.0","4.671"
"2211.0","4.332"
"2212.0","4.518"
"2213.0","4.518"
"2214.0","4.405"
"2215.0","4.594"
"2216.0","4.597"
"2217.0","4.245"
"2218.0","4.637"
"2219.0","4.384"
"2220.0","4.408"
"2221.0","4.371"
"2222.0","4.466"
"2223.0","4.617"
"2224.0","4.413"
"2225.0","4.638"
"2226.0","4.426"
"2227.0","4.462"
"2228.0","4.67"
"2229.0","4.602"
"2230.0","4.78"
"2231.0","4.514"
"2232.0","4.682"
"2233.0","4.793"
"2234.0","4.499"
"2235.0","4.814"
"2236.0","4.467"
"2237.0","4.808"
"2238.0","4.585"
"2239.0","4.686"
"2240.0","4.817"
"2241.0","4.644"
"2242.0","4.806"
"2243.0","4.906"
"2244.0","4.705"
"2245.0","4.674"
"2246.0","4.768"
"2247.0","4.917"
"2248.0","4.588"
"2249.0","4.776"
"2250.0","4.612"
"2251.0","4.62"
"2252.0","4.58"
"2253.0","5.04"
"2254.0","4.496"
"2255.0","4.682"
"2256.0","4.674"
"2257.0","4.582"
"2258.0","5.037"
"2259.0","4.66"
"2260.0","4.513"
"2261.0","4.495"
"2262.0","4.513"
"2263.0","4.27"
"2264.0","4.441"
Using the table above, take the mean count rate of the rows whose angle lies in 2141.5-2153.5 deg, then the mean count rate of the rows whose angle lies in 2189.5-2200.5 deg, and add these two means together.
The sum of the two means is 9.2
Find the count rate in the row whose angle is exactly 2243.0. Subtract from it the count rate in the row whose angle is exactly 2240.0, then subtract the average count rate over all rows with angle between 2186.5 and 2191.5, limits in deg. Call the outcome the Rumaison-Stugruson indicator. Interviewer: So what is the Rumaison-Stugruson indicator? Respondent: -4.4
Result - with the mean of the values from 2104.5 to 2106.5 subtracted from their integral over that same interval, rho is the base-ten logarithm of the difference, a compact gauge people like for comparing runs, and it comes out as 0.294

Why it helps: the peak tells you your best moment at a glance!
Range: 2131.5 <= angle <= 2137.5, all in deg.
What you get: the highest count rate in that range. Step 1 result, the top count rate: 4.829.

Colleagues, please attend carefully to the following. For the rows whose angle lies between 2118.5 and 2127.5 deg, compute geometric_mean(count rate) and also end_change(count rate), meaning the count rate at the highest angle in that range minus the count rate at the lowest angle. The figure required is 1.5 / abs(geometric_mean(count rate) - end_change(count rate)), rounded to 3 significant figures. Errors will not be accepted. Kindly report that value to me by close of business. 0.542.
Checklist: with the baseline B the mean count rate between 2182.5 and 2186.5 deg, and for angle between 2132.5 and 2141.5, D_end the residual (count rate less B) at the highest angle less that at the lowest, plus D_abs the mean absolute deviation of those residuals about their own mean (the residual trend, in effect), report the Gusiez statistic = 0.38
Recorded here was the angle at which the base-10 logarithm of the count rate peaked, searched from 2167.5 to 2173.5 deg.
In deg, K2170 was 2168.0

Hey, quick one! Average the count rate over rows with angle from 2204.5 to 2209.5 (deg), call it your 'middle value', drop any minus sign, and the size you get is 4.5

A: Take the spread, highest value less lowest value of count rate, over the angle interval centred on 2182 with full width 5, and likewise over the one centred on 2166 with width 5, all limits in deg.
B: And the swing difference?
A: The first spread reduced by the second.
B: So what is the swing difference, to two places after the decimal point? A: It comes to -0.24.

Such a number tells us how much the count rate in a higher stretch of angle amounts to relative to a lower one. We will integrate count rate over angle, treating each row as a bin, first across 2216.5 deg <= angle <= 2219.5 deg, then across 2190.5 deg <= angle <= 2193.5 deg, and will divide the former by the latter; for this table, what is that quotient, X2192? 1.03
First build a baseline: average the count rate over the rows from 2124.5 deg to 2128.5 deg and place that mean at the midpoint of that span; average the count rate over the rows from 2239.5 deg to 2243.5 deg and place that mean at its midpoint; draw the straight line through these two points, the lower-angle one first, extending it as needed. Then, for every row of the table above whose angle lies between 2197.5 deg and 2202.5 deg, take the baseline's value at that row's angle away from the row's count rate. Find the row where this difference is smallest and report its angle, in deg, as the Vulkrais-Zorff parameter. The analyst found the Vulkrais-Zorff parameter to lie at 2201.0 deg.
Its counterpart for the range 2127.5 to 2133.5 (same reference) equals 2129.0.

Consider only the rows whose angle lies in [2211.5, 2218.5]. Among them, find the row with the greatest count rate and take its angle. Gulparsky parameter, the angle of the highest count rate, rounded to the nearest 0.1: 2218.0 deg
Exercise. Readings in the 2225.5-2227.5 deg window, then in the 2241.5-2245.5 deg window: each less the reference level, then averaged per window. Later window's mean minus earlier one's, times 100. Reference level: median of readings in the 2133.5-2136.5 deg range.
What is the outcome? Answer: 33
